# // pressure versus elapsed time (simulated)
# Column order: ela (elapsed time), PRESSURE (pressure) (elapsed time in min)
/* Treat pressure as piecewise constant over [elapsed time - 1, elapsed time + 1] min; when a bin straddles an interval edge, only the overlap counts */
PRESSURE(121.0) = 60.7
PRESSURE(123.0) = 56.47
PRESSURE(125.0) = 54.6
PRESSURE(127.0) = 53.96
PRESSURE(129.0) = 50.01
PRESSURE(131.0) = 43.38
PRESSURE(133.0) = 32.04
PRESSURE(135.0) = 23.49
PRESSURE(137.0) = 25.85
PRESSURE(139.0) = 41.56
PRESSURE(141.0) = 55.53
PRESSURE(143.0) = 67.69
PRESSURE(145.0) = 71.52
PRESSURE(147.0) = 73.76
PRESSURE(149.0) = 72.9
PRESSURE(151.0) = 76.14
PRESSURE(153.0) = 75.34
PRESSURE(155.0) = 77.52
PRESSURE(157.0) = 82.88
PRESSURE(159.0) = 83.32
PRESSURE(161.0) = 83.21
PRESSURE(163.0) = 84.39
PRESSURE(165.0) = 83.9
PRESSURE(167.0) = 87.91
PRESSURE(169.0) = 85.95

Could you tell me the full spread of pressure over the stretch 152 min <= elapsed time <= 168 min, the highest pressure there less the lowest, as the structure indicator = 13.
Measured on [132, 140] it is 18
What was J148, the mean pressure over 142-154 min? 73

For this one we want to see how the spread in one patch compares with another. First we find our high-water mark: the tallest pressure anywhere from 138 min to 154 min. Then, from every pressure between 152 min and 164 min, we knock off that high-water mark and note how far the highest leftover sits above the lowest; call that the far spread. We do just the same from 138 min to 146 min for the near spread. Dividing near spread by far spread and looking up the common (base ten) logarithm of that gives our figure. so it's 0.52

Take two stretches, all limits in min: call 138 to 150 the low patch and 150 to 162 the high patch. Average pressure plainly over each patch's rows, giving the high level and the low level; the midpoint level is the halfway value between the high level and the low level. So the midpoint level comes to 72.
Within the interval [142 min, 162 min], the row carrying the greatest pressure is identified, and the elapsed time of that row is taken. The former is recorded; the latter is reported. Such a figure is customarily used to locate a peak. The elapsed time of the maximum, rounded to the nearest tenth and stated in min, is 159.0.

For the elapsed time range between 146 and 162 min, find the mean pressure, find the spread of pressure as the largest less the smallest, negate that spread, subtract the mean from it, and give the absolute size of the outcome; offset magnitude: 89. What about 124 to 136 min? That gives 74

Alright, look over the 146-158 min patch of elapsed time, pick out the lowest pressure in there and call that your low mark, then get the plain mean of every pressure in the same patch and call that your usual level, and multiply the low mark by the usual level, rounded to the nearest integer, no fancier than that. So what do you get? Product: 5571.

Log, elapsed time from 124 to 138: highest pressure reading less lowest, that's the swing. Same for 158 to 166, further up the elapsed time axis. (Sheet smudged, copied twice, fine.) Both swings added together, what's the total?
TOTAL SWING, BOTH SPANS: 32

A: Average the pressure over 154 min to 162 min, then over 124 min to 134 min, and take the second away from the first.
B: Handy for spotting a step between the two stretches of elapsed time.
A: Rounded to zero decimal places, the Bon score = 35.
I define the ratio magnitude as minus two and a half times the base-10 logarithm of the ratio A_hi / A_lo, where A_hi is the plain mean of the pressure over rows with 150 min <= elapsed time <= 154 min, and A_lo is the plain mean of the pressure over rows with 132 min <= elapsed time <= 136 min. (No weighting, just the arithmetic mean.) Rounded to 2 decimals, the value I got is -1.09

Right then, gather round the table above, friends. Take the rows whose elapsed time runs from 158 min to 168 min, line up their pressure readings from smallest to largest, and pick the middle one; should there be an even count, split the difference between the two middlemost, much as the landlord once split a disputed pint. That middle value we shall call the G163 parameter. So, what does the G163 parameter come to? 84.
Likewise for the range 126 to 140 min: 42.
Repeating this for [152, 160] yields 80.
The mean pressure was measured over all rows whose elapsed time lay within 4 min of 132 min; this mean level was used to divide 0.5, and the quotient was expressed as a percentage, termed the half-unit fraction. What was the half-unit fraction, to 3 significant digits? 1.34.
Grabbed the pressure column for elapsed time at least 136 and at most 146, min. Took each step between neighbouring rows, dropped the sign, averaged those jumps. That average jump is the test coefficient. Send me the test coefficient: 11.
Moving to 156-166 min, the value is 1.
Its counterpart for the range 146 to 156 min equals 2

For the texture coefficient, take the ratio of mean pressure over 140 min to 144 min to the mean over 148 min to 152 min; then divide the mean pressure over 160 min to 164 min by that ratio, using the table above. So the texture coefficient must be 101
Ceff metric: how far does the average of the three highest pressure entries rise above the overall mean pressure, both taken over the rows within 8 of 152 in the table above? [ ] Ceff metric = 5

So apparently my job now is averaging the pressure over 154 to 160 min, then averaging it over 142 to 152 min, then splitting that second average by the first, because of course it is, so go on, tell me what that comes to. 0.89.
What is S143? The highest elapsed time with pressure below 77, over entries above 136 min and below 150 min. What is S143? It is 149.0 min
